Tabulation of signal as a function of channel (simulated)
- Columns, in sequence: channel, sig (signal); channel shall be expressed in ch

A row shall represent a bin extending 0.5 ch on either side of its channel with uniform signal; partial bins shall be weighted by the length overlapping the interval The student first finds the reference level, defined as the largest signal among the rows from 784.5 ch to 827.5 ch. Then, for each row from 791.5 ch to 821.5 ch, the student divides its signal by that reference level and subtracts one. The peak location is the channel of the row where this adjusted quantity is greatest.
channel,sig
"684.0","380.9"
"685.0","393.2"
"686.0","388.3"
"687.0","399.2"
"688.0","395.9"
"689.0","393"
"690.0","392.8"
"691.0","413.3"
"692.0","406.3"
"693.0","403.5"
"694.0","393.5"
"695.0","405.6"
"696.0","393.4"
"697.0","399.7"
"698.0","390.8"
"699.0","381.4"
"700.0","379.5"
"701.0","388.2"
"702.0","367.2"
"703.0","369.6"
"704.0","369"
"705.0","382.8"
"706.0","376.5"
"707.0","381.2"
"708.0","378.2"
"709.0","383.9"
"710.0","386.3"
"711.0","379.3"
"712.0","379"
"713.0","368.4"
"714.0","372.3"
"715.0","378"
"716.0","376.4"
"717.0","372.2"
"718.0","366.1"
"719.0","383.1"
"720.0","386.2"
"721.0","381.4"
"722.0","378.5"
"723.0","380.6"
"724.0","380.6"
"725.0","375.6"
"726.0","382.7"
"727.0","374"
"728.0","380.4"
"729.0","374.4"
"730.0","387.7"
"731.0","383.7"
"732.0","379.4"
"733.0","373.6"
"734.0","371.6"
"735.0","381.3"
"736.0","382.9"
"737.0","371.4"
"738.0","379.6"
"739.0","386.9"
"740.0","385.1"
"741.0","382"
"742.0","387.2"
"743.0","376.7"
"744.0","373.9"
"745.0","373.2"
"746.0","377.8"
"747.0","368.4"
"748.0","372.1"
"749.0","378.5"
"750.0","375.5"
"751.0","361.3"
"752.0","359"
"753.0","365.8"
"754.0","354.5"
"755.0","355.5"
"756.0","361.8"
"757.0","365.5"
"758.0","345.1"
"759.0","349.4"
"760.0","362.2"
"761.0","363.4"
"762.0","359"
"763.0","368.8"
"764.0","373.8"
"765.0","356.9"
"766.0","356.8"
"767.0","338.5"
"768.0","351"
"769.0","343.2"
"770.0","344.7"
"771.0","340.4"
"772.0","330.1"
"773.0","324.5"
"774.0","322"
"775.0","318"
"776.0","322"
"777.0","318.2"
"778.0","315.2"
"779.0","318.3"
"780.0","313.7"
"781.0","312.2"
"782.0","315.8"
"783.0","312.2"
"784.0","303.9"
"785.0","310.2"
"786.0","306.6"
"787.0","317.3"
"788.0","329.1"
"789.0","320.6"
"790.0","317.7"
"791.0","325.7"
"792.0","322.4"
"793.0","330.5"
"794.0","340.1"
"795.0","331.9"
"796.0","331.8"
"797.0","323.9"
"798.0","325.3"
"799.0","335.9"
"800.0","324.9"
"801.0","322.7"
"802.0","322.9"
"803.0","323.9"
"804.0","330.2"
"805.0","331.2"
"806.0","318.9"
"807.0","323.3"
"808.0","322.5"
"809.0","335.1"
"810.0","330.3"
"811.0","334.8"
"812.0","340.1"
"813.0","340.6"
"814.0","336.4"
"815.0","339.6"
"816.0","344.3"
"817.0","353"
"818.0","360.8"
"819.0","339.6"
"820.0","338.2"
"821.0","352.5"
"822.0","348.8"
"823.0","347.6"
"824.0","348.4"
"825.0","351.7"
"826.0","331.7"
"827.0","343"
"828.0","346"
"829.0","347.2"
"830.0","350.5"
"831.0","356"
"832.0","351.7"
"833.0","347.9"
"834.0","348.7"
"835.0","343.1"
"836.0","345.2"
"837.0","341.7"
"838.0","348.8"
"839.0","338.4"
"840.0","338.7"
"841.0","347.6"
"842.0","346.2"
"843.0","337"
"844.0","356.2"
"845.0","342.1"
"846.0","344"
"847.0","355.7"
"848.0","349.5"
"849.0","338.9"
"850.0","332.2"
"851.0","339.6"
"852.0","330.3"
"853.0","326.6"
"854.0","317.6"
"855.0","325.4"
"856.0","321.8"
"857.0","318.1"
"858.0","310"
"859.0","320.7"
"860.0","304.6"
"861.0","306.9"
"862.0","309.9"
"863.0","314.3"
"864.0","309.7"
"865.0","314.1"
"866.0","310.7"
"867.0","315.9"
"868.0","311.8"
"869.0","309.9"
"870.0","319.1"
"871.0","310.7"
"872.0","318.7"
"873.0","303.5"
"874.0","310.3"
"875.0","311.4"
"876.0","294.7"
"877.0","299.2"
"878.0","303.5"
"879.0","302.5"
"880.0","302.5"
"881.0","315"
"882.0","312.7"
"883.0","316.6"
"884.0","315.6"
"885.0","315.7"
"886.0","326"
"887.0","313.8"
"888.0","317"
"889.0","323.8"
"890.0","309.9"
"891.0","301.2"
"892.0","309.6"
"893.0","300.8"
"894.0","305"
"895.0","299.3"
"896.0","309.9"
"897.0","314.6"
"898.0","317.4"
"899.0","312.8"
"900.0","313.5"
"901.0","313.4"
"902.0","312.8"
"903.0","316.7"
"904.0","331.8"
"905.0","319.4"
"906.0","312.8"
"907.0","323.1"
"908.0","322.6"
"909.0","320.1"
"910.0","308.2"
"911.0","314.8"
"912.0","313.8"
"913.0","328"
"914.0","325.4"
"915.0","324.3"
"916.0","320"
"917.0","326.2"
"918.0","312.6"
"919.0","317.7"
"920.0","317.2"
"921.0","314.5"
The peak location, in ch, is 818.0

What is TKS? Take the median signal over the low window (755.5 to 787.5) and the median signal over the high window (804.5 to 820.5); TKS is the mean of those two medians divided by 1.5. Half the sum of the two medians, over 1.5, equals 224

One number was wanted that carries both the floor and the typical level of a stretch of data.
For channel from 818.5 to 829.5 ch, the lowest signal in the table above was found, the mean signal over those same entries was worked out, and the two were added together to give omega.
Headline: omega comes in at 677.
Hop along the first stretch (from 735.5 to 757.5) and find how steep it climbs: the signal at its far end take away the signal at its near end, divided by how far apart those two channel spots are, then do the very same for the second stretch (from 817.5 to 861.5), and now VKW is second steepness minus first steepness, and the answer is -0.42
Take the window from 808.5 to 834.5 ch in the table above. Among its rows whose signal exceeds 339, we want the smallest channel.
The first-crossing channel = 812.0 ch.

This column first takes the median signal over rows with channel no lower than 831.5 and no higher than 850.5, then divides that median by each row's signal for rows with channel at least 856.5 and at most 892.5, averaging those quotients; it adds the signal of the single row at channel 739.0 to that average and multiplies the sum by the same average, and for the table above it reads 430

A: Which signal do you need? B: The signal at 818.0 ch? 360.8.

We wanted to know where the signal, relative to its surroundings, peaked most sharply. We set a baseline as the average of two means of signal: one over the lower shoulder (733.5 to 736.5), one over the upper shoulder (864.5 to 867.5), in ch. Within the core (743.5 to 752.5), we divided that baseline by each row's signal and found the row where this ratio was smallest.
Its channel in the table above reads 749.0 ch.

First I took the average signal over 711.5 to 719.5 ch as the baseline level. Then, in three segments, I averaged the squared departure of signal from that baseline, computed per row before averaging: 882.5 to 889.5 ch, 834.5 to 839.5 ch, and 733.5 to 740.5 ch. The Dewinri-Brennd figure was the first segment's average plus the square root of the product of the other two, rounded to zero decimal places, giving 3408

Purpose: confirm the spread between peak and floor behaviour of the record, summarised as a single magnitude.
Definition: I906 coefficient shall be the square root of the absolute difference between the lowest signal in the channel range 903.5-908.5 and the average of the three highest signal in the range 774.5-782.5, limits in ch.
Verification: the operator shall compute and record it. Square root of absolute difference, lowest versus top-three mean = 2.6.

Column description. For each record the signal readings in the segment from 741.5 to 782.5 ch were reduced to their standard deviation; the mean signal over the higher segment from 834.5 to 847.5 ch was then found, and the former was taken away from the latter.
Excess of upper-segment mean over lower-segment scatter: 323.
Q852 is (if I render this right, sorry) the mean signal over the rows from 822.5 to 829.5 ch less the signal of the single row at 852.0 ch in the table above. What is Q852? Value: 15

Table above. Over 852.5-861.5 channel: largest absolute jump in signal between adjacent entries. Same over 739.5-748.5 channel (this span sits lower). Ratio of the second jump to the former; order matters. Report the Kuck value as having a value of 0.65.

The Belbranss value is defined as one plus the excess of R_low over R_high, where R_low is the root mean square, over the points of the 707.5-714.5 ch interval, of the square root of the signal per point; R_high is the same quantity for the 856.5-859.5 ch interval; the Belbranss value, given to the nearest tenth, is 2.7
